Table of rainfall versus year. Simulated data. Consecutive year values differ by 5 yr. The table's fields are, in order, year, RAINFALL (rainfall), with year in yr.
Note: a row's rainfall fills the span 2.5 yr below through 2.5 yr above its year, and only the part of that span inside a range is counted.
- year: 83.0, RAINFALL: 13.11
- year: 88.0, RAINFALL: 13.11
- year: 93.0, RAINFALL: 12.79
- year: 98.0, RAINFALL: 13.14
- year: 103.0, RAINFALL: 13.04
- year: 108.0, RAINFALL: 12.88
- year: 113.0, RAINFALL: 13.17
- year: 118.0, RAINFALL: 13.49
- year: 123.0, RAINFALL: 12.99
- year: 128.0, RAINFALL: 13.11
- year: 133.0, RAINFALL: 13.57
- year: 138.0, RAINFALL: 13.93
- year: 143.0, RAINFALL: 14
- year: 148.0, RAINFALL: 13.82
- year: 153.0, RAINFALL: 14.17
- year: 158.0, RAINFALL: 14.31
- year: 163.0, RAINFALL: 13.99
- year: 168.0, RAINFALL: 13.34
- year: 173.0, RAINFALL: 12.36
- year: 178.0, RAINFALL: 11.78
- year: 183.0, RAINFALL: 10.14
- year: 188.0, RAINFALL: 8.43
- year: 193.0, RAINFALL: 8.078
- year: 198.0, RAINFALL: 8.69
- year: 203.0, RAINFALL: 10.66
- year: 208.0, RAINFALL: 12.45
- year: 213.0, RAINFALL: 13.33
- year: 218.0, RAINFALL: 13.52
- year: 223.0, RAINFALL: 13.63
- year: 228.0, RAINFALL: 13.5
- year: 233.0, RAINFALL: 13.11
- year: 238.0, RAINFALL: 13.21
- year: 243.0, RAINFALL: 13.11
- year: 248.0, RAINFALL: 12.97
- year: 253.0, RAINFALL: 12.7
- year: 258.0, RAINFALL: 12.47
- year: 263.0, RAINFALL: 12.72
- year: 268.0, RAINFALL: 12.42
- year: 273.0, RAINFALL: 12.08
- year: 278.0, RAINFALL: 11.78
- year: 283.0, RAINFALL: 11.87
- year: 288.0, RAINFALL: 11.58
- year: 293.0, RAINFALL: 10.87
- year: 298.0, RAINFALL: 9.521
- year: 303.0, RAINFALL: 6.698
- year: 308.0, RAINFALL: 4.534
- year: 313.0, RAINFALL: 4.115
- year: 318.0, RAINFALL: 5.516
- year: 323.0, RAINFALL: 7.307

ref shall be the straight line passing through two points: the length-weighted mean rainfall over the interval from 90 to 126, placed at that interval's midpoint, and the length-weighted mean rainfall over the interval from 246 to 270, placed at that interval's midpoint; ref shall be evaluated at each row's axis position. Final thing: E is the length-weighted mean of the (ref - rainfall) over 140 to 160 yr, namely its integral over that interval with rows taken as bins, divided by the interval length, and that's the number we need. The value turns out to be -1.1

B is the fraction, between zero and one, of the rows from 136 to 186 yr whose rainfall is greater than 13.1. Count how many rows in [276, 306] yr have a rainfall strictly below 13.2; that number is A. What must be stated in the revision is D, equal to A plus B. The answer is 7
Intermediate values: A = 6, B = 0.7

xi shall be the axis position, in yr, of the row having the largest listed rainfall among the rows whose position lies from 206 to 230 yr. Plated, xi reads 223.0 yr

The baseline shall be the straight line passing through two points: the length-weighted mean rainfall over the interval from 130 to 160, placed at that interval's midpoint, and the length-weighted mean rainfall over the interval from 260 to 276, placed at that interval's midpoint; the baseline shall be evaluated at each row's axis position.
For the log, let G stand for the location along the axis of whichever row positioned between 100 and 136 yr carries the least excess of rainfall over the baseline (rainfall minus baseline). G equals 108.0 yr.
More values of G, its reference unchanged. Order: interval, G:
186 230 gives 193.0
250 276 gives 273.0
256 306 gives 303.0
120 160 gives 123.0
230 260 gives 258.0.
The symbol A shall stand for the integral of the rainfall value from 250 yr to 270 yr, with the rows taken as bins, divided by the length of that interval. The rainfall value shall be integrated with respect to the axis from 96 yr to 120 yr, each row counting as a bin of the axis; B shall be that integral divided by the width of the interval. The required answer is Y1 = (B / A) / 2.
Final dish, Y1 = 0.52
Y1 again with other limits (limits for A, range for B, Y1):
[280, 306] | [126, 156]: 0.69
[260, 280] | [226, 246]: 0.54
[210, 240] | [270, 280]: 0.45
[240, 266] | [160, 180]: 0.51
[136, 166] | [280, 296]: 0.41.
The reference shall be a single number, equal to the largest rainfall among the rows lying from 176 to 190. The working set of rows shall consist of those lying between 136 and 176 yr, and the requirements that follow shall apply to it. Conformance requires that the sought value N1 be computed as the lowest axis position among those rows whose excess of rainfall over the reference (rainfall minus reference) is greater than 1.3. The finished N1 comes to 138.0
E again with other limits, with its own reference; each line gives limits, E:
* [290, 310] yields 4.5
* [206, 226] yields -0.5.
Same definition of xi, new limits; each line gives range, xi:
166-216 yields 168.0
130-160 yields 158.0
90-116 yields 113.0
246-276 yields 248.0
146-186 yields 158.0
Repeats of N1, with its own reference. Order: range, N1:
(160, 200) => 163.0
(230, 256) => 233.0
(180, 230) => 213.0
